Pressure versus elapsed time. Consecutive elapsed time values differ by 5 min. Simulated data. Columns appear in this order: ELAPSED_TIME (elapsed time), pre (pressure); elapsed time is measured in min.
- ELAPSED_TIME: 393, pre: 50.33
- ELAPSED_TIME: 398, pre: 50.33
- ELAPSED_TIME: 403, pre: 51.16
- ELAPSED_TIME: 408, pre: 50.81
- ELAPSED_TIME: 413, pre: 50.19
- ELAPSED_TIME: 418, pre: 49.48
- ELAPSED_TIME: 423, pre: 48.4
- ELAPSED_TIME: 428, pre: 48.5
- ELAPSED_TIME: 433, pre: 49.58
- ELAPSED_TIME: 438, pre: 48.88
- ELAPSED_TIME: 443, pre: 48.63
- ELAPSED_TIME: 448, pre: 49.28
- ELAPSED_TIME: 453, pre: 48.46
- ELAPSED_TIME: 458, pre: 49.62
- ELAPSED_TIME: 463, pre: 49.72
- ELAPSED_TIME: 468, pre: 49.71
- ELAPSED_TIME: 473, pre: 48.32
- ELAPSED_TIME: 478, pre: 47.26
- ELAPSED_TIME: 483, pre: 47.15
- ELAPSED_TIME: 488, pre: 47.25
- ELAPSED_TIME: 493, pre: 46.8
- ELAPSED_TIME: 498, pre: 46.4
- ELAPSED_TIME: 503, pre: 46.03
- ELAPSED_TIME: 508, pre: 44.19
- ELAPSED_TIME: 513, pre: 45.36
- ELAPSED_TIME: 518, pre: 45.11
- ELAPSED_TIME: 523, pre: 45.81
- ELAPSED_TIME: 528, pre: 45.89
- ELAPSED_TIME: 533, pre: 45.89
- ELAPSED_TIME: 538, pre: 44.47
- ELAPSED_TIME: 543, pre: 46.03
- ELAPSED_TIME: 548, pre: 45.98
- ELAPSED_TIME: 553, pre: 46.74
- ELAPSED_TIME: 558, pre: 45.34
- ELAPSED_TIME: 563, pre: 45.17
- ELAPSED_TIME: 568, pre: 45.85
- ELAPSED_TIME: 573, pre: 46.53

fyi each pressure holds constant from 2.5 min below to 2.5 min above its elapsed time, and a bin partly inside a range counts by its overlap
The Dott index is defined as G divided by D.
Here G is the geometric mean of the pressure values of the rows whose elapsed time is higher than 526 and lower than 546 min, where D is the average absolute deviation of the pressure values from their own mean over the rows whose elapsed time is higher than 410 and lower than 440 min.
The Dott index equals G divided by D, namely 79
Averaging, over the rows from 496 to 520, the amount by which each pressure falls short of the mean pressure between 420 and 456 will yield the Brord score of 3.4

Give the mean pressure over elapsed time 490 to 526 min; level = 45.7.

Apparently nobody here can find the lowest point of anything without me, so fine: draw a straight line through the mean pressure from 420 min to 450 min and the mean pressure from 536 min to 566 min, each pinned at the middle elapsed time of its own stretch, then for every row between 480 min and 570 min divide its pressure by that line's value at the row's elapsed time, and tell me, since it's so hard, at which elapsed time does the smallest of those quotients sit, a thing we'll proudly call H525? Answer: 508 min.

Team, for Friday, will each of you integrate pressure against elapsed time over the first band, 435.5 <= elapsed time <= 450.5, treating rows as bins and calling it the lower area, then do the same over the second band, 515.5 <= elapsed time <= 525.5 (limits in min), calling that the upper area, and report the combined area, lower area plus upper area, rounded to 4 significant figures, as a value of 1189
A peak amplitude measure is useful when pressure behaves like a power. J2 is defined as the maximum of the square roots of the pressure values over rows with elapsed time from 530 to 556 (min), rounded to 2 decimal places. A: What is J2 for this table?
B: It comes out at 6.84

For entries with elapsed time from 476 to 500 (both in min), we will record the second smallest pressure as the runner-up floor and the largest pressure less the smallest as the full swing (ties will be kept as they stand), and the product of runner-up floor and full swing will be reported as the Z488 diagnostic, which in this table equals 40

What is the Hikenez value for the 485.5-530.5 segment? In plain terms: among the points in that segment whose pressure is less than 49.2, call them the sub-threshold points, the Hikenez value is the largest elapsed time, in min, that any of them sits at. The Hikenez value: 528 min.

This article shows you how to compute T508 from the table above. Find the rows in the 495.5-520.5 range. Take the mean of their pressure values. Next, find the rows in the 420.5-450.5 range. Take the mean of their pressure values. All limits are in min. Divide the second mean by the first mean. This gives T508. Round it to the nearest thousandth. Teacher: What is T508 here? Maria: 1.076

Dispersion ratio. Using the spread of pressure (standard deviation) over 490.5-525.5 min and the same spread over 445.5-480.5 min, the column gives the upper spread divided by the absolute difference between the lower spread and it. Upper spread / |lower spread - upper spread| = 14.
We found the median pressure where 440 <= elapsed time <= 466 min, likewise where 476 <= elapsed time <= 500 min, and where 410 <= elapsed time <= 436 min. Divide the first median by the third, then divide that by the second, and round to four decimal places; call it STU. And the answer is 0.0211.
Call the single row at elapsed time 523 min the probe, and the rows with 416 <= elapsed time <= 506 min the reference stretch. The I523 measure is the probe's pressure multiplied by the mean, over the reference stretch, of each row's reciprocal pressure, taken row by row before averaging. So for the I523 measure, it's 0.95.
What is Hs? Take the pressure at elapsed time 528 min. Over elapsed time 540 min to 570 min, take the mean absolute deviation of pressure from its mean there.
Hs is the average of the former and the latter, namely 23.1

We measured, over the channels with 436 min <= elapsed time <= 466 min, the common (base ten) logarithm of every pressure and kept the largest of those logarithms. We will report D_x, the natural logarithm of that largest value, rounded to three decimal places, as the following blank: 0.529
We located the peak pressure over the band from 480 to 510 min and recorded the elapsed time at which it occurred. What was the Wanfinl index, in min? 488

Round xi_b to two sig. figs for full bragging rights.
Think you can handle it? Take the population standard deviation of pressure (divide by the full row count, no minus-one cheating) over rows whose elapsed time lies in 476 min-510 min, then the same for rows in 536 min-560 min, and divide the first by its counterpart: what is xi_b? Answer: 1.3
